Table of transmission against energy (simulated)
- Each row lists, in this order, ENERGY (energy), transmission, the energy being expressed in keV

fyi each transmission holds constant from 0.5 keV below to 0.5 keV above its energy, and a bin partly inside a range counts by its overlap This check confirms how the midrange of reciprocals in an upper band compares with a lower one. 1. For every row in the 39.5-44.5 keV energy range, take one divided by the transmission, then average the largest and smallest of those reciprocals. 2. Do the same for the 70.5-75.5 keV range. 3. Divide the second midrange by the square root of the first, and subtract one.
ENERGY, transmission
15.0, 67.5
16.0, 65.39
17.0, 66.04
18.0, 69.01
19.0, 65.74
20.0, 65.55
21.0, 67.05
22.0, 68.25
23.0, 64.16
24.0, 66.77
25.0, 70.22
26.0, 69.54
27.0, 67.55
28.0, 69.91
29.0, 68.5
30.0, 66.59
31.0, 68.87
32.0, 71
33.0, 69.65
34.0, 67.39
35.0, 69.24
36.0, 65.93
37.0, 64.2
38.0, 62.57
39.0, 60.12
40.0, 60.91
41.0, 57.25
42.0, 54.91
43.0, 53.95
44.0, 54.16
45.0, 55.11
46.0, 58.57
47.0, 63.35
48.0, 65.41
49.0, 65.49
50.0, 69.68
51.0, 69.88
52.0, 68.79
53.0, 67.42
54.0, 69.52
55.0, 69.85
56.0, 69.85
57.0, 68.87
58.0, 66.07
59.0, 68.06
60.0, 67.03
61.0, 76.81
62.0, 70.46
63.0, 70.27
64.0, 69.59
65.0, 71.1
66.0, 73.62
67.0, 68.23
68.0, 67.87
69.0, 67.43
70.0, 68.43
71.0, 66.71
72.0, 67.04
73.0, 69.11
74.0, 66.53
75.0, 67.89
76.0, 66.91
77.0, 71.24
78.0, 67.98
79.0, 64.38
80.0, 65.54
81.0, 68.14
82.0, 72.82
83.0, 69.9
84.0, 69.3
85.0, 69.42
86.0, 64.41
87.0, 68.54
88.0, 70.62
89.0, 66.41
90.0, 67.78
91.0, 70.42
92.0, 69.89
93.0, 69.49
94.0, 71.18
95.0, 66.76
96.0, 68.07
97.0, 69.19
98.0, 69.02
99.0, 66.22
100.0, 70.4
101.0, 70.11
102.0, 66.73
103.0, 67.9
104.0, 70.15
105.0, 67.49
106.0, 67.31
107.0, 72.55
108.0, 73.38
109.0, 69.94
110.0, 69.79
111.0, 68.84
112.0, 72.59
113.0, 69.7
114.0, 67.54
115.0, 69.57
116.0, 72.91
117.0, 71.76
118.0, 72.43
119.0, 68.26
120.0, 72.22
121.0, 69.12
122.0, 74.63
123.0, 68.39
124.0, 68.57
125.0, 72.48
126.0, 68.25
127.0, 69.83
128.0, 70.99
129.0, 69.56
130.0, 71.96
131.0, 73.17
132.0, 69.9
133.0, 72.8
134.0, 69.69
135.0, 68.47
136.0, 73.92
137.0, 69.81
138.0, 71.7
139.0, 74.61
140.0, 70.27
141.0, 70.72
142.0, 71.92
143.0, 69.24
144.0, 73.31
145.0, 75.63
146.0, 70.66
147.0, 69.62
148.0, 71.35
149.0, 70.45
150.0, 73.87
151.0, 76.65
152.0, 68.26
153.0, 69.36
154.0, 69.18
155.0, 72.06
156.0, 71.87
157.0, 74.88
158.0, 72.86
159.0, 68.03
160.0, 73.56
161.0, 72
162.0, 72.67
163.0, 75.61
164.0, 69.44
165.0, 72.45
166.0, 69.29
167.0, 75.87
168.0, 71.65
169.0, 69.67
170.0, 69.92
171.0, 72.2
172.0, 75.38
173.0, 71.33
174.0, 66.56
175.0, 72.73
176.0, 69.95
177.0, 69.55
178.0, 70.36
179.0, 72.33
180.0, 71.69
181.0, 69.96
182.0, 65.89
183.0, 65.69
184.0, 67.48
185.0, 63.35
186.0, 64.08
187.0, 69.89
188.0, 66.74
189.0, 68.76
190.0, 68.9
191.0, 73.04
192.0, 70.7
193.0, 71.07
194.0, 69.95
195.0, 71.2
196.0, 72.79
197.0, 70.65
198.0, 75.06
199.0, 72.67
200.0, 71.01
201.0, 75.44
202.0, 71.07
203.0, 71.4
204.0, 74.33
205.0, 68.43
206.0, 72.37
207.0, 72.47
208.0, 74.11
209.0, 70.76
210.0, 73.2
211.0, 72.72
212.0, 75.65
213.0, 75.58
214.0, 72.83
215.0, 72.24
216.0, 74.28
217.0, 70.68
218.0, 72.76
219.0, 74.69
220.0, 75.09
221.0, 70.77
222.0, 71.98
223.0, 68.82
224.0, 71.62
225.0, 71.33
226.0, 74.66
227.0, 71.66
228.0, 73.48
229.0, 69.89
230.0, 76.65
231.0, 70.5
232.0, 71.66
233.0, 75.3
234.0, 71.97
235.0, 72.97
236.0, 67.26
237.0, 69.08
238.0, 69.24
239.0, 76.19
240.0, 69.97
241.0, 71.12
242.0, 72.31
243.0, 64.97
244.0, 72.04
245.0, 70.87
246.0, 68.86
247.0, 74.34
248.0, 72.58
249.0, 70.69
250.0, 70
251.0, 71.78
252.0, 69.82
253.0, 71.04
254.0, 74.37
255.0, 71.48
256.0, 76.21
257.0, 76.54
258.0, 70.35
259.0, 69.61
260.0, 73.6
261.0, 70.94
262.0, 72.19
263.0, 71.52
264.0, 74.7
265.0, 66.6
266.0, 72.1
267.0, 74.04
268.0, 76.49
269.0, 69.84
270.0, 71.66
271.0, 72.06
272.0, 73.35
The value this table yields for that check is -0.888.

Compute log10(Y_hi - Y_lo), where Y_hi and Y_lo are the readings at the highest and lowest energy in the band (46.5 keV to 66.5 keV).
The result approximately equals 1.0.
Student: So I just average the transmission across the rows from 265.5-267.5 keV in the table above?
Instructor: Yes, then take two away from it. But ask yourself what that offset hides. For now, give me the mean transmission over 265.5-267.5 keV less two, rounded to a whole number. 71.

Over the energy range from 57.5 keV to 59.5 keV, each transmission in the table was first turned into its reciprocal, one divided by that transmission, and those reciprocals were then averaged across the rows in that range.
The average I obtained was 0.0149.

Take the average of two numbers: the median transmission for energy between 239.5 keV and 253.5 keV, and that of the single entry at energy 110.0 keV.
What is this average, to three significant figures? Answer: 70.4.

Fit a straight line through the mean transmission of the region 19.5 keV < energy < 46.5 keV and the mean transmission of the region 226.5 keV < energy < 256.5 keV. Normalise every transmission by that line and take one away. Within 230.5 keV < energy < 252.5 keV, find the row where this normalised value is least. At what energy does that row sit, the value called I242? 243.0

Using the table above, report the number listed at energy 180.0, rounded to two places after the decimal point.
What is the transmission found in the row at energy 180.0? 71.69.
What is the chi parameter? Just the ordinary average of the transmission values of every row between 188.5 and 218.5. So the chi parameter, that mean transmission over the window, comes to 72.2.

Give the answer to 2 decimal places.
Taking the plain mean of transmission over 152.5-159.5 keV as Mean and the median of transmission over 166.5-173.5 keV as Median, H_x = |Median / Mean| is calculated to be 1.01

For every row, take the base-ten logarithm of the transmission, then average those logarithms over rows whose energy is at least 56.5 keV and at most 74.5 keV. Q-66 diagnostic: 1.84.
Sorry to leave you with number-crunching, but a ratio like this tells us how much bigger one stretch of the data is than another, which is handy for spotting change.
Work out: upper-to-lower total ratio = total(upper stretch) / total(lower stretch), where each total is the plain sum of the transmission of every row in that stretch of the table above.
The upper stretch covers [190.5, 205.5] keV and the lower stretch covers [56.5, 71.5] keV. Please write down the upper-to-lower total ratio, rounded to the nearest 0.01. 1.04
